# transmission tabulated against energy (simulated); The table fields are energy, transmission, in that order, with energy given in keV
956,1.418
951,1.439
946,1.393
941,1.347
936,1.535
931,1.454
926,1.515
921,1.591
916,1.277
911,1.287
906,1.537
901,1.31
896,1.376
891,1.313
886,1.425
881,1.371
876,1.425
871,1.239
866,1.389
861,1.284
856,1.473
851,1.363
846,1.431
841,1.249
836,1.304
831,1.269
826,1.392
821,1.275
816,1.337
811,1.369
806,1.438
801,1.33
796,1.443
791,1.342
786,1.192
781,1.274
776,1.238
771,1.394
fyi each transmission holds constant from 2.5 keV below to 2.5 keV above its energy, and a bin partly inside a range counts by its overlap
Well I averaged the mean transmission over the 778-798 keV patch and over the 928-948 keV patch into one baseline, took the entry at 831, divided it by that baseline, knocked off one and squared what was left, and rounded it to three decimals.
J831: 0.006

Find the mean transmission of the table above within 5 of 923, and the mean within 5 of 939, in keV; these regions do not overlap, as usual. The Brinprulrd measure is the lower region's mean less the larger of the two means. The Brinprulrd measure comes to 0.000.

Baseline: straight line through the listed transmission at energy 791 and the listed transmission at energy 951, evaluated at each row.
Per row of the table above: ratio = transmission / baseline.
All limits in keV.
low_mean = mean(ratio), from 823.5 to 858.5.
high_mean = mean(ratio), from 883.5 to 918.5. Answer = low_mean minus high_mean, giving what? 0.021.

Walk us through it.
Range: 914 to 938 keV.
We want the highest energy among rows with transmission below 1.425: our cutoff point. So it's 916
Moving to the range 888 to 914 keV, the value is 911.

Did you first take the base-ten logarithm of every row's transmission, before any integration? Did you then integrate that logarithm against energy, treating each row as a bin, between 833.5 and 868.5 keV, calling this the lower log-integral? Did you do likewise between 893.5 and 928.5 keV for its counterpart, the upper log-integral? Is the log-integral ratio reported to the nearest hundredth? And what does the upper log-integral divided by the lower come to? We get 1.13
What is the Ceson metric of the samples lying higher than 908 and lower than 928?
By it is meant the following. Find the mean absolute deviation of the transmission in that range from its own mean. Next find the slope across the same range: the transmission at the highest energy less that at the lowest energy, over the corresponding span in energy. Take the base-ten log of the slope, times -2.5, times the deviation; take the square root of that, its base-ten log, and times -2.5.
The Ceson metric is 0.26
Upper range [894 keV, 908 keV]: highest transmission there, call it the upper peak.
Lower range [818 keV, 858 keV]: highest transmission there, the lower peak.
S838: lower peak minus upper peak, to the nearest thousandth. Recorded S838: -0.064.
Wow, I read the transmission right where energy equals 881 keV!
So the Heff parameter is 1.371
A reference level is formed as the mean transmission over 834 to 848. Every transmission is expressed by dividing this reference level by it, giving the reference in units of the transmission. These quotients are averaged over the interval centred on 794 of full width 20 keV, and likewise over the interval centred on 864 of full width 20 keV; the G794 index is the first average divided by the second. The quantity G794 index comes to 1.01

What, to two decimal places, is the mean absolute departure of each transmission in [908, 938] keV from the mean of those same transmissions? 0.11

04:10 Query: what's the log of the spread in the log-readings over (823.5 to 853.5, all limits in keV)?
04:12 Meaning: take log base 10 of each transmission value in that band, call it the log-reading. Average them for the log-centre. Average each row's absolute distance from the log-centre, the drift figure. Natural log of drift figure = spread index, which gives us -3.92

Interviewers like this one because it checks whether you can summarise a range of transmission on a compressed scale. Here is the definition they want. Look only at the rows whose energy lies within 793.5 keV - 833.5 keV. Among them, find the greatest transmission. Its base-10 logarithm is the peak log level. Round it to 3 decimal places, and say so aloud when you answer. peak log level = 0.159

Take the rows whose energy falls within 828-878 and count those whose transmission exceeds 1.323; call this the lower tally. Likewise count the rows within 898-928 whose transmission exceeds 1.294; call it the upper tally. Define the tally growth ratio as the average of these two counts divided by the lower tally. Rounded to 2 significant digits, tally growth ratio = 0.90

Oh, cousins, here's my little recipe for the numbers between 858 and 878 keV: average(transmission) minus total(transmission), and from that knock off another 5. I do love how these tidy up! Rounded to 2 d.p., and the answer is -9.00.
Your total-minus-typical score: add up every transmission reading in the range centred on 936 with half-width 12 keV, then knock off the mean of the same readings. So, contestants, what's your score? 5.80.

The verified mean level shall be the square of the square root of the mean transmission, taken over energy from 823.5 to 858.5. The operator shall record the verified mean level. 1.35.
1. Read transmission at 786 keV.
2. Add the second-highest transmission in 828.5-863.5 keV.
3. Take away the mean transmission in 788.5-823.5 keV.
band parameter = 1.26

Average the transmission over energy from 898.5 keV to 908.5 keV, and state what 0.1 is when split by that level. 0.0702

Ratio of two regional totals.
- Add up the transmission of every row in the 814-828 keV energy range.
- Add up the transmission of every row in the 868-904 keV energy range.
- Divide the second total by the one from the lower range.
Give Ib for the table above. 2.4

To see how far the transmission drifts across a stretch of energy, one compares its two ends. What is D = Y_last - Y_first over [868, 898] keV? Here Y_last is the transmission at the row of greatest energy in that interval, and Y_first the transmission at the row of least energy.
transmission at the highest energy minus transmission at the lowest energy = 0.14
